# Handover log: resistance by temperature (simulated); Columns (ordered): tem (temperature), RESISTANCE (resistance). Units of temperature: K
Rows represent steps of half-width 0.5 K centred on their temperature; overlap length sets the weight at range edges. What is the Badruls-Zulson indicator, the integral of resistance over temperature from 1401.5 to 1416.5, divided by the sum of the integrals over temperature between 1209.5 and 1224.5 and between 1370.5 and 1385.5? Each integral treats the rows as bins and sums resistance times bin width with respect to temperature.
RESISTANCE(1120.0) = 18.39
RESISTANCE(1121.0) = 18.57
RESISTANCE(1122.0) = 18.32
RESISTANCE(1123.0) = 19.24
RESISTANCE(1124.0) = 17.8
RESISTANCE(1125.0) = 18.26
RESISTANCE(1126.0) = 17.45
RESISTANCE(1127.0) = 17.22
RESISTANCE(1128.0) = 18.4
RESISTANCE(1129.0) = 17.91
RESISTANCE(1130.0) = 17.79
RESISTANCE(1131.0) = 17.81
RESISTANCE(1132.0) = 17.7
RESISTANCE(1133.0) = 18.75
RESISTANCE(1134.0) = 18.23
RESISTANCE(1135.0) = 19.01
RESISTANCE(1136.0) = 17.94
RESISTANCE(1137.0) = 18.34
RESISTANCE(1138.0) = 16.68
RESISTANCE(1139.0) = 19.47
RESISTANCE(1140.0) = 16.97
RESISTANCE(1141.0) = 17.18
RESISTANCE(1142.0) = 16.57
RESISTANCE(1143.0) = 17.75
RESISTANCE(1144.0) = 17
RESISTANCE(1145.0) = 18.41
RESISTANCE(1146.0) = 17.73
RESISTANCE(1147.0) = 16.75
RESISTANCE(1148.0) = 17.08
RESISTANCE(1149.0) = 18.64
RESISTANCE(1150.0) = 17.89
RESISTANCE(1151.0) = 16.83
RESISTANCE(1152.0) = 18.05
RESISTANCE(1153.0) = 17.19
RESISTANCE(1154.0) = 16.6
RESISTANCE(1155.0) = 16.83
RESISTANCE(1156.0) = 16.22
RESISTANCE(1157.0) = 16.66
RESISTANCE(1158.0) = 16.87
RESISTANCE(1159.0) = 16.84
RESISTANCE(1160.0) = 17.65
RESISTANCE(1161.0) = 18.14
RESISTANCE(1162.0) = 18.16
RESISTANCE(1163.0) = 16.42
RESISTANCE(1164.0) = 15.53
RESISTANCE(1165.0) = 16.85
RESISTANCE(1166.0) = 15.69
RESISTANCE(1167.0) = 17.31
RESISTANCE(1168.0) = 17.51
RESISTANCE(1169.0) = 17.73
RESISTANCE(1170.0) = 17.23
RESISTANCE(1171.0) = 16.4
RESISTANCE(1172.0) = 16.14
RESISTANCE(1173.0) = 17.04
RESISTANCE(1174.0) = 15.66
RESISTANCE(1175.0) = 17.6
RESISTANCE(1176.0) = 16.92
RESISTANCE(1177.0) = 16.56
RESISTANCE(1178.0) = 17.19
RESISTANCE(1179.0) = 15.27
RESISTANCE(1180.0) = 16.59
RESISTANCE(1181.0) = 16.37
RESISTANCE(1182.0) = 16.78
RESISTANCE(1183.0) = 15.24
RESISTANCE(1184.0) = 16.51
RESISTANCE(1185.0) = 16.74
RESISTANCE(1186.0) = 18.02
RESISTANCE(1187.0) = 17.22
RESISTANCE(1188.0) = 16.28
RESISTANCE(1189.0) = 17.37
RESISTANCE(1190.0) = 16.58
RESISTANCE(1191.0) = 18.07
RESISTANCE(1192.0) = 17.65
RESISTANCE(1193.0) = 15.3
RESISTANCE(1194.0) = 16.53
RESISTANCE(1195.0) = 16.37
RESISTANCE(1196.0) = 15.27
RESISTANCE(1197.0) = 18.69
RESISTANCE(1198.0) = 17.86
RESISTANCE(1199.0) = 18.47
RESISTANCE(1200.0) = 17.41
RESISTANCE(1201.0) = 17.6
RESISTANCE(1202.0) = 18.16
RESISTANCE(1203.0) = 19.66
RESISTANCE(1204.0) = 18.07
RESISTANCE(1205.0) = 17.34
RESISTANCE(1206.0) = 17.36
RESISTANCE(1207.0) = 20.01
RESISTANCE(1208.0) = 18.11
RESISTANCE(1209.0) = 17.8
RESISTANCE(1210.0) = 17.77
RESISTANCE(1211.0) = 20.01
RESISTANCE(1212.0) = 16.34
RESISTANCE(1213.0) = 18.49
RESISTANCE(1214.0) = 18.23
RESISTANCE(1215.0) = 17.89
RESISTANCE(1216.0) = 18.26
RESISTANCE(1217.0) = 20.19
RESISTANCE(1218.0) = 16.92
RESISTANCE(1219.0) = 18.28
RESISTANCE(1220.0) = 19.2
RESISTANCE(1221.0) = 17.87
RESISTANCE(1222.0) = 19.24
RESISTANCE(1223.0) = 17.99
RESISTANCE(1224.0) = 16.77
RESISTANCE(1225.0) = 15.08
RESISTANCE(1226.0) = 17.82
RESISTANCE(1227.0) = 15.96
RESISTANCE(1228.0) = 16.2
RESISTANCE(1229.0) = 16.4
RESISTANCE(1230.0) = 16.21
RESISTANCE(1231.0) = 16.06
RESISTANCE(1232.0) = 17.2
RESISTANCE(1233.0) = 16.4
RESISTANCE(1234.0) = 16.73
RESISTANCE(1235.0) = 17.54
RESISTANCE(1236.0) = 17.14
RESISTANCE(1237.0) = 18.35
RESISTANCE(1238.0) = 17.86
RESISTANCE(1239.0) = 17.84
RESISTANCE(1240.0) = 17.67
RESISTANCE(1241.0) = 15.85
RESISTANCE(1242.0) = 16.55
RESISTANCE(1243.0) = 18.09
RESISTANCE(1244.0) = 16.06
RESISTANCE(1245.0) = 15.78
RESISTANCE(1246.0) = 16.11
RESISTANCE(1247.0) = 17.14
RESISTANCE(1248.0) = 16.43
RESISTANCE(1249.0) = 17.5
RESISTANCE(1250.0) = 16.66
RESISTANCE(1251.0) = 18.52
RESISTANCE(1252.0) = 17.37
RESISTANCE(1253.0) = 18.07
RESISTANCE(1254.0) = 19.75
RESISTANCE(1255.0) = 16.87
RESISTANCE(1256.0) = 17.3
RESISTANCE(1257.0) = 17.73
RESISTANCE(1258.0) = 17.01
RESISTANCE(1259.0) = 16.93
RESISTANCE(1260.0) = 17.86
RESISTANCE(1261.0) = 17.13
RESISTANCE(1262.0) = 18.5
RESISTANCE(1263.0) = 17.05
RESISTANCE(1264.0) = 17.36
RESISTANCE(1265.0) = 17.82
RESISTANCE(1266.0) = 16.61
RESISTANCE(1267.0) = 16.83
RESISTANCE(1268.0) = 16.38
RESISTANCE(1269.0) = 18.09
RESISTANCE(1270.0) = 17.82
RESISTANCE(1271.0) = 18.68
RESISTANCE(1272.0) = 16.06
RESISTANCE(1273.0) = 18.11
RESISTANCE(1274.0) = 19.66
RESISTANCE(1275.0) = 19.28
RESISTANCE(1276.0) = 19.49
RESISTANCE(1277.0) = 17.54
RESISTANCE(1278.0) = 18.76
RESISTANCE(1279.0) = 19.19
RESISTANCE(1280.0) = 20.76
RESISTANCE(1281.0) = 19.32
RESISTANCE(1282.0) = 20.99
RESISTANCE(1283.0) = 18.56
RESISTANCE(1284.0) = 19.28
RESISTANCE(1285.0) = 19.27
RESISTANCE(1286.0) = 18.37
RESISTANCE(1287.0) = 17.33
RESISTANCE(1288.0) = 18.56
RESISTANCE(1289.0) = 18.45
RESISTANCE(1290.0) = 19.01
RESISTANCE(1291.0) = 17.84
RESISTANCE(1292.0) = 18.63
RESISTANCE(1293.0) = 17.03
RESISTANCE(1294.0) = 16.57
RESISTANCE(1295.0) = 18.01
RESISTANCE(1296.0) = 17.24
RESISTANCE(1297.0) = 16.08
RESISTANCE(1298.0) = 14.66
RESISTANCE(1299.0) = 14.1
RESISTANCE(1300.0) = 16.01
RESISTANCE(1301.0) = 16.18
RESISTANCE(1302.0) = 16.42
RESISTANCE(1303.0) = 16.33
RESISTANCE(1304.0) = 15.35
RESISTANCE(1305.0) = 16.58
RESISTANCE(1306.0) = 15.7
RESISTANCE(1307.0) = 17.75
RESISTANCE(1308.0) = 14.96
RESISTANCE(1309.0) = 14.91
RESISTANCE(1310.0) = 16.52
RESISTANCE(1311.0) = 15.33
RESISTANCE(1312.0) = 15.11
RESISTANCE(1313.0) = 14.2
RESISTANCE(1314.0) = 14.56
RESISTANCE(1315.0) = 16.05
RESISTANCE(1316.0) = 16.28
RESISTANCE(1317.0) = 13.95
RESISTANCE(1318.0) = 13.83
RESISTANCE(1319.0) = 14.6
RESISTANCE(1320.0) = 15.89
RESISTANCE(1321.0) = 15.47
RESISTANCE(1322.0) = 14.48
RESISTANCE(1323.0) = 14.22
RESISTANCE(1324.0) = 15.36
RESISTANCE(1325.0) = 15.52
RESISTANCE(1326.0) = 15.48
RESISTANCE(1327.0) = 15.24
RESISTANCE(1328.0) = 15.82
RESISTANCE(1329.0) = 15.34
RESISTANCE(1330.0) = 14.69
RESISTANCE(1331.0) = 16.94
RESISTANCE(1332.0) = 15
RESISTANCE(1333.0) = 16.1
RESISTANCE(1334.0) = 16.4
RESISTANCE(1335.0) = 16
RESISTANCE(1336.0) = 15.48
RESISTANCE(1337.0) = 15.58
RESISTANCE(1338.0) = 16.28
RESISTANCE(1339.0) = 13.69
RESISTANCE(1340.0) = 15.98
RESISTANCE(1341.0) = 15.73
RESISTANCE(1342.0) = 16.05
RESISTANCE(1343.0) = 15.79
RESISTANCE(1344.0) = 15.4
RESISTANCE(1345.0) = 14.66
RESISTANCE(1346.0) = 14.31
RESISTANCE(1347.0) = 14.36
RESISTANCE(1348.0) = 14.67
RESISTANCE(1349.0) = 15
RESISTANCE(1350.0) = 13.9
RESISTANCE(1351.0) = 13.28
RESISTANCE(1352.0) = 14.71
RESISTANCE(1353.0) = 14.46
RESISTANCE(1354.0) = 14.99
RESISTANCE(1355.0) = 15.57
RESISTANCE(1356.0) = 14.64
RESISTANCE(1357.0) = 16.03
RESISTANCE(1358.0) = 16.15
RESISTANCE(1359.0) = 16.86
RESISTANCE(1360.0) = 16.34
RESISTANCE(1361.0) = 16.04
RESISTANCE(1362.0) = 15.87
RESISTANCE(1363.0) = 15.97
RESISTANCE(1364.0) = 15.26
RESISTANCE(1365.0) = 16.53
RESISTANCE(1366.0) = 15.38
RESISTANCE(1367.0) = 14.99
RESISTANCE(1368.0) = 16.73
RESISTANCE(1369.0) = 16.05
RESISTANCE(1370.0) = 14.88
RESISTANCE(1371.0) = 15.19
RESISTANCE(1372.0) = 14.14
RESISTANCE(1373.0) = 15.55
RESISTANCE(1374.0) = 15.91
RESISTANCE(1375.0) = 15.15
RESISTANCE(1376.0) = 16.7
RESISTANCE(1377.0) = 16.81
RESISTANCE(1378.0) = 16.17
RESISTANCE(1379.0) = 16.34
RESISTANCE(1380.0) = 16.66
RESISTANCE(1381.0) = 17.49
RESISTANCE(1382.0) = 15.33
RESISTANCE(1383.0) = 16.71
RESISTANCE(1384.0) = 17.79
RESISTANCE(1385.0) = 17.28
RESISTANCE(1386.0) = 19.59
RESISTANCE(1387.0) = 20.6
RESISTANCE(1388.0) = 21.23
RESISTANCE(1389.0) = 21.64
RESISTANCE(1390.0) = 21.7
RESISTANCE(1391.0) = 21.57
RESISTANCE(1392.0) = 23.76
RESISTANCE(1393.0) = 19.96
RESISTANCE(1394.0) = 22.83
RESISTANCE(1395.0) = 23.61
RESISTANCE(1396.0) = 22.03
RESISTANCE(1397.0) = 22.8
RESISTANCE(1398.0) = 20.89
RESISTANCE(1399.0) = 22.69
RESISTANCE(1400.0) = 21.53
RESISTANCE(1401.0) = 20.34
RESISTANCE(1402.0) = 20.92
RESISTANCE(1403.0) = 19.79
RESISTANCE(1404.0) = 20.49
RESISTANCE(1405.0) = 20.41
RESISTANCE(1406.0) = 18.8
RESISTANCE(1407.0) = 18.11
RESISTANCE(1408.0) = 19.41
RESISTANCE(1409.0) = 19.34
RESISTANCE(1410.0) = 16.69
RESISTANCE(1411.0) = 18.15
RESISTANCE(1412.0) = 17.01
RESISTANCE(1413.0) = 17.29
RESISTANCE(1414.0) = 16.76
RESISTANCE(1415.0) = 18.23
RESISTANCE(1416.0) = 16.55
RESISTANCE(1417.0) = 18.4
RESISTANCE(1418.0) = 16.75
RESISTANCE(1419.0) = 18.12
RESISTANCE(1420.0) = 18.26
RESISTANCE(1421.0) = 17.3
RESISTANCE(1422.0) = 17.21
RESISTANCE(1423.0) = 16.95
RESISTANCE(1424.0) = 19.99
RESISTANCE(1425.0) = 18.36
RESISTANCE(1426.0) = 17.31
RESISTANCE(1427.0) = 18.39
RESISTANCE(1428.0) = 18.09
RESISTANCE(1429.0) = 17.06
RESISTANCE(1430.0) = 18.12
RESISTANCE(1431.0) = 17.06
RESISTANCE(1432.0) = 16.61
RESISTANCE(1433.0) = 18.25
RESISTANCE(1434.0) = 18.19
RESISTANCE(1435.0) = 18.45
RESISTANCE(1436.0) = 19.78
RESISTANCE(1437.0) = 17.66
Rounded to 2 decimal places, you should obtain 0.54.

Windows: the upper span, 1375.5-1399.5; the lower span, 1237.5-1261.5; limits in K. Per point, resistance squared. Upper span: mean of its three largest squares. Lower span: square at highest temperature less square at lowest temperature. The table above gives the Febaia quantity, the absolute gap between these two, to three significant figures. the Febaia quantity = 573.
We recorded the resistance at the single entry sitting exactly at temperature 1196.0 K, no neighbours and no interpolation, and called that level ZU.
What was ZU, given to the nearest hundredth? 15.27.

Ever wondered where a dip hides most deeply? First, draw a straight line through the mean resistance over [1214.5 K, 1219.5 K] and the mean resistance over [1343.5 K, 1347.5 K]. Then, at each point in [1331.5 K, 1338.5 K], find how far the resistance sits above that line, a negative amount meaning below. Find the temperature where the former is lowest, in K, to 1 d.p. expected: 1332.0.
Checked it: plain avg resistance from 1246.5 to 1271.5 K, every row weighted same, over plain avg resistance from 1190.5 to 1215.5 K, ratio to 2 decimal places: 0.98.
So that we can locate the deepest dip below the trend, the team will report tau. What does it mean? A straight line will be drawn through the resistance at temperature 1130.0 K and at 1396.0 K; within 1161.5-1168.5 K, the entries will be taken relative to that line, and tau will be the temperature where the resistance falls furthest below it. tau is 1164.0 K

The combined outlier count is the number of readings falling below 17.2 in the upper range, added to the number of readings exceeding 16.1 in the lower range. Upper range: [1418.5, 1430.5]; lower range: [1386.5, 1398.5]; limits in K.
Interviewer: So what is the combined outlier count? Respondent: 14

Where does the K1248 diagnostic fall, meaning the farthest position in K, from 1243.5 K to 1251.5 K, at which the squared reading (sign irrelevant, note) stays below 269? 1246.0 K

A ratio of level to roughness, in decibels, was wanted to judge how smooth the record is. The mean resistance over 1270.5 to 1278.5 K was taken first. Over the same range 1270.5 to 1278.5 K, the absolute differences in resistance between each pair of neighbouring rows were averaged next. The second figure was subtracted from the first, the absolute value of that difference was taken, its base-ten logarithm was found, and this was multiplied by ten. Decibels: 12.31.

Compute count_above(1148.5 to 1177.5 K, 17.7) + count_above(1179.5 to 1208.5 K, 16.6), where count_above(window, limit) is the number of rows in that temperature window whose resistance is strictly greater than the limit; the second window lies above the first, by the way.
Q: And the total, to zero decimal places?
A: 25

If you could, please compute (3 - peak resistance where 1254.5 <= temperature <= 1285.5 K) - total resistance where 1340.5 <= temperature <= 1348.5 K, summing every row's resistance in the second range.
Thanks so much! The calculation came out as -139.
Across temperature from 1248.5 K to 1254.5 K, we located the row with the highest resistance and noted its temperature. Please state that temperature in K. 1254.0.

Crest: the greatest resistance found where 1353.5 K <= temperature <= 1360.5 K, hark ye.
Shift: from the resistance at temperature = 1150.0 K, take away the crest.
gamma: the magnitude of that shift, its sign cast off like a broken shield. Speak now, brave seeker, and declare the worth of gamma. 1.0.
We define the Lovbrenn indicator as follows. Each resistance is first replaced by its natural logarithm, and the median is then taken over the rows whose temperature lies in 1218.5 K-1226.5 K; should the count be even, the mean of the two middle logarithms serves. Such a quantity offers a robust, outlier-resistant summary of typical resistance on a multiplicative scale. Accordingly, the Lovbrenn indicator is 2.89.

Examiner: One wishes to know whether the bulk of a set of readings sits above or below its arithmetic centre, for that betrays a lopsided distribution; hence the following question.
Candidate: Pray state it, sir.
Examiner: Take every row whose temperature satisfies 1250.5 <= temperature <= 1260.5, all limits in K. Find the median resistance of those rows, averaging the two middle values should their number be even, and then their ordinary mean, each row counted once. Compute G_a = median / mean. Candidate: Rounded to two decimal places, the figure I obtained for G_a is 0.99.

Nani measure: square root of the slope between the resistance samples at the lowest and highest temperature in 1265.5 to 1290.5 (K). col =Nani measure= 0.32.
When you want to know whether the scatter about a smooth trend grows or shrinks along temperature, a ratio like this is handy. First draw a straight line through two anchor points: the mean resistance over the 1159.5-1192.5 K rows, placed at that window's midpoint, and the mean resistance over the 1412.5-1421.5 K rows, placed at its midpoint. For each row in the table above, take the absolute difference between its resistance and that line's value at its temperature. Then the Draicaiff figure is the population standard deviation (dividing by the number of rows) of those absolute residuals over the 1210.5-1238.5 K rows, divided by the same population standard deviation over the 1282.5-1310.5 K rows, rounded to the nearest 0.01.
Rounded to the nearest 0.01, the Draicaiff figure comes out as 1.05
